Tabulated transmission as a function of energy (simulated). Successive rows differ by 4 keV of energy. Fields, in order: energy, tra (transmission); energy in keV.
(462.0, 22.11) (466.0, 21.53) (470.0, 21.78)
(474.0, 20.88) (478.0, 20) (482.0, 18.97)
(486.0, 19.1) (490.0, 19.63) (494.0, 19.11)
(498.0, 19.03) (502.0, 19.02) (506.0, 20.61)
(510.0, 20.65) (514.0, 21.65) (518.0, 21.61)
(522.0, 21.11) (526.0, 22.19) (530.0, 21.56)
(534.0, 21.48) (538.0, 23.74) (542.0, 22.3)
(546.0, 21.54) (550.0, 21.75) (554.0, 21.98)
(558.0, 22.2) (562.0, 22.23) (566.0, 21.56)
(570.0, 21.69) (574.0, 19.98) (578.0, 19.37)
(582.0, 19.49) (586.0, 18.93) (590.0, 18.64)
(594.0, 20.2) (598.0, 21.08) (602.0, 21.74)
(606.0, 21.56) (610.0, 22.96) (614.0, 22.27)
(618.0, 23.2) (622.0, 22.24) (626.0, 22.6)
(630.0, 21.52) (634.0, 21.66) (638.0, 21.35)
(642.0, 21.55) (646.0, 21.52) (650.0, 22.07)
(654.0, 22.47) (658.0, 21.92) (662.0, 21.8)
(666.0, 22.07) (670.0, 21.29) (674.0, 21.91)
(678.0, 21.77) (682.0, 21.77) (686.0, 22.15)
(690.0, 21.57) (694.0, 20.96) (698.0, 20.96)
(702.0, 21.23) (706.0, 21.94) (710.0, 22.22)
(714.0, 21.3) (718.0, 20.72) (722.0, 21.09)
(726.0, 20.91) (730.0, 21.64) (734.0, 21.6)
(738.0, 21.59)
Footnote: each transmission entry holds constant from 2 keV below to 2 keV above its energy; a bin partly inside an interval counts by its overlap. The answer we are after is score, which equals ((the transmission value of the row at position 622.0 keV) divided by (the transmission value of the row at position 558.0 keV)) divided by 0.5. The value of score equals 2.00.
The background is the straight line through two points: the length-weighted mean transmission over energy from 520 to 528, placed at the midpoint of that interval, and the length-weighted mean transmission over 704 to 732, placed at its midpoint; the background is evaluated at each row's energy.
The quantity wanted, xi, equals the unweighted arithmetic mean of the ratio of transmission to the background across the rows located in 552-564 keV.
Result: 1.02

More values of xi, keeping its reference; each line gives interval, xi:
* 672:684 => 1.02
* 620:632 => 1.03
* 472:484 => 0.92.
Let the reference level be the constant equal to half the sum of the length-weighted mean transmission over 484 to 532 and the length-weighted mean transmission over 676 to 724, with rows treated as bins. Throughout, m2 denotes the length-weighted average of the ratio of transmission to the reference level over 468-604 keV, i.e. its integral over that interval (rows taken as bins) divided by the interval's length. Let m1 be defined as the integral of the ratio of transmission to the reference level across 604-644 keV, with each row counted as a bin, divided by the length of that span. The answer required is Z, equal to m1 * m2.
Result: 1.05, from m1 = 1.05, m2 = 0.99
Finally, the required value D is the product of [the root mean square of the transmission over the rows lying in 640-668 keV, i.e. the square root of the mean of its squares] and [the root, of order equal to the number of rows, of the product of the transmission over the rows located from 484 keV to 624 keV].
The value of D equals 461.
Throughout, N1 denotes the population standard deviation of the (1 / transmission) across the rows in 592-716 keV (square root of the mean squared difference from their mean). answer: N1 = 0.0013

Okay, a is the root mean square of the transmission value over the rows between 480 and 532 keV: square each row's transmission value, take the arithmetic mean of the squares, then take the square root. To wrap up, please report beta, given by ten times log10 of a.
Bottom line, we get 13.1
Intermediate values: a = 20.4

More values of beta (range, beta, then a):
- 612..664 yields 13.4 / 22.0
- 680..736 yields 13.3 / 21.4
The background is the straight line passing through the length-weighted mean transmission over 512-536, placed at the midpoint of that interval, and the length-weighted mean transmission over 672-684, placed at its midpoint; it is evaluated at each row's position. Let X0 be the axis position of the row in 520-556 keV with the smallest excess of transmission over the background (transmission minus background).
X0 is 522.0 keV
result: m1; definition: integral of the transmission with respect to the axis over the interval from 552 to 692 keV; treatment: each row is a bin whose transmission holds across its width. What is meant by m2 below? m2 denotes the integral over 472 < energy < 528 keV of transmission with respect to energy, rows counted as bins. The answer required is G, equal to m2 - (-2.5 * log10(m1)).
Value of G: 1143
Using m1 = 3009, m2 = 1134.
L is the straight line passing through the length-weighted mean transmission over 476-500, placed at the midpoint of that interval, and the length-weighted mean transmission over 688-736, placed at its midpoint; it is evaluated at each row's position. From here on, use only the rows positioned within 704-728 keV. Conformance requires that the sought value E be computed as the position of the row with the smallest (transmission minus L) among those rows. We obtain 718.0 keV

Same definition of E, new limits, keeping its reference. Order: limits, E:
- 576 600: 590.0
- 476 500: 498.0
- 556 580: 578.0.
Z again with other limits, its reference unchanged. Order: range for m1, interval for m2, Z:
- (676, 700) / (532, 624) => 1.05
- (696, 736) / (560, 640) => 1.03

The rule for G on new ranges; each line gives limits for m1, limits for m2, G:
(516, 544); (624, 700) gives 1659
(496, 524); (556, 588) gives 669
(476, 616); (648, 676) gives 623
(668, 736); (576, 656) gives 1714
